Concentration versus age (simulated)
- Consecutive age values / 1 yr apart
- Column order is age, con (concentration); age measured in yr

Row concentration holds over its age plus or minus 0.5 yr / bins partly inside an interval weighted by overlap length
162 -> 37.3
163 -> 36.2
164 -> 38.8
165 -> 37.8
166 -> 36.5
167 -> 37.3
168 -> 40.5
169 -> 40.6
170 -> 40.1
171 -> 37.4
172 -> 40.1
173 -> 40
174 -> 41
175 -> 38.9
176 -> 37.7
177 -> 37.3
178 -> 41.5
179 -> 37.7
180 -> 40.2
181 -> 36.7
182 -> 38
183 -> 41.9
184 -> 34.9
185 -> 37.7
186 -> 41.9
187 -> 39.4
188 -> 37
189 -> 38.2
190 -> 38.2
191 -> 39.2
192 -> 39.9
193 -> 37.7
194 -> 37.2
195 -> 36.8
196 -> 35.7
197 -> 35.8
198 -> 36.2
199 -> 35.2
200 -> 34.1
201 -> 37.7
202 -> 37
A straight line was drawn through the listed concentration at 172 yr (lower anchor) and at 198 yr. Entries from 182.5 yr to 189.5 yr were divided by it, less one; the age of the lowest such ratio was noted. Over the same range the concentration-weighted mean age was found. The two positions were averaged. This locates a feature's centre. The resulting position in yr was 185.0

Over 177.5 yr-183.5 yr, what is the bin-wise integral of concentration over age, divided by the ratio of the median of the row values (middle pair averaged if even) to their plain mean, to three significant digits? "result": 237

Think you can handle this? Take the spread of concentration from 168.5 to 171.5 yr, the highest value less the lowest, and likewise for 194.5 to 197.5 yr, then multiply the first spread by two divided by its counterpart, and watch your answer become 5.8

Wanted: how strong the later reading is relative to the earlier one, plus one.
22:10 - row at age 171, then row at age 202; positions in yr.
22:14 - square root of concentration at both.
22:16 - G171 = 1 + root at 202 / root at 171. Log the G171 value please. 1.995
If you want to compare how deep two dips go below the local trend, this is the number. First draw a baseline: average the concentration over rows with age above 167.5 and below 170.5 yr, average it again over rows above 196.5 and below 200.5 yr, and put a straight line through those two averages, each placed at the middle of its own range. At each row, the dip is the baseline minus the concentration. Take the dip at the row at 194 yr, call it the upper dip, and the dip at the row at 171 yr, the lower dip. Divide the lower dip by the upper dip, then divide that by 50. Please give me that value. -0.048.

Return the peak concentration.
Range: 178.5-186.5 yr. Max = 41.9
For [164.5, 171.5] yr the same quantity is 40.6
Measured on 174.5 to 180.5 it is 41.5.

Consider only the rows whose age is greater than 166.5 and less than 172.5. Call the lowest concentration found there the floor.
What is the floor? 37.3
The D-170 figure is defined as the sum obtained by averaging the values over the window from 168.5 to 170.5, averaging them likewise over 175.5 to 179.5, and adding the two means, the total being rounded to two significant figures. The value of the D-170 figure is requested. 79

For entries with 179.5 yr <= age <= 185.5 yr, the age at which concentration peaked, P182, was 183 yr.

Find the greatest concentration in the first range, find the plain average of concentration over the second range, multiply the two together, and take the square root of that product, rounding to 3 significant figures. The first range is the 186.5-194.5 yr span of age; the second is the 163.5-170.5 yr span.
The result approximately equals 39.3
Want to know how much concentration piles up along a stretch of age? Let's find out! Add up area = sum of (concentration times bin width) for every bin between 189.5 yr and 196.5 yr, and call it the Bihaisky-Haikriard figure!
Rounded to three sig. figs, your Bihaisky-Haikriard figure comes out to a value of 265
